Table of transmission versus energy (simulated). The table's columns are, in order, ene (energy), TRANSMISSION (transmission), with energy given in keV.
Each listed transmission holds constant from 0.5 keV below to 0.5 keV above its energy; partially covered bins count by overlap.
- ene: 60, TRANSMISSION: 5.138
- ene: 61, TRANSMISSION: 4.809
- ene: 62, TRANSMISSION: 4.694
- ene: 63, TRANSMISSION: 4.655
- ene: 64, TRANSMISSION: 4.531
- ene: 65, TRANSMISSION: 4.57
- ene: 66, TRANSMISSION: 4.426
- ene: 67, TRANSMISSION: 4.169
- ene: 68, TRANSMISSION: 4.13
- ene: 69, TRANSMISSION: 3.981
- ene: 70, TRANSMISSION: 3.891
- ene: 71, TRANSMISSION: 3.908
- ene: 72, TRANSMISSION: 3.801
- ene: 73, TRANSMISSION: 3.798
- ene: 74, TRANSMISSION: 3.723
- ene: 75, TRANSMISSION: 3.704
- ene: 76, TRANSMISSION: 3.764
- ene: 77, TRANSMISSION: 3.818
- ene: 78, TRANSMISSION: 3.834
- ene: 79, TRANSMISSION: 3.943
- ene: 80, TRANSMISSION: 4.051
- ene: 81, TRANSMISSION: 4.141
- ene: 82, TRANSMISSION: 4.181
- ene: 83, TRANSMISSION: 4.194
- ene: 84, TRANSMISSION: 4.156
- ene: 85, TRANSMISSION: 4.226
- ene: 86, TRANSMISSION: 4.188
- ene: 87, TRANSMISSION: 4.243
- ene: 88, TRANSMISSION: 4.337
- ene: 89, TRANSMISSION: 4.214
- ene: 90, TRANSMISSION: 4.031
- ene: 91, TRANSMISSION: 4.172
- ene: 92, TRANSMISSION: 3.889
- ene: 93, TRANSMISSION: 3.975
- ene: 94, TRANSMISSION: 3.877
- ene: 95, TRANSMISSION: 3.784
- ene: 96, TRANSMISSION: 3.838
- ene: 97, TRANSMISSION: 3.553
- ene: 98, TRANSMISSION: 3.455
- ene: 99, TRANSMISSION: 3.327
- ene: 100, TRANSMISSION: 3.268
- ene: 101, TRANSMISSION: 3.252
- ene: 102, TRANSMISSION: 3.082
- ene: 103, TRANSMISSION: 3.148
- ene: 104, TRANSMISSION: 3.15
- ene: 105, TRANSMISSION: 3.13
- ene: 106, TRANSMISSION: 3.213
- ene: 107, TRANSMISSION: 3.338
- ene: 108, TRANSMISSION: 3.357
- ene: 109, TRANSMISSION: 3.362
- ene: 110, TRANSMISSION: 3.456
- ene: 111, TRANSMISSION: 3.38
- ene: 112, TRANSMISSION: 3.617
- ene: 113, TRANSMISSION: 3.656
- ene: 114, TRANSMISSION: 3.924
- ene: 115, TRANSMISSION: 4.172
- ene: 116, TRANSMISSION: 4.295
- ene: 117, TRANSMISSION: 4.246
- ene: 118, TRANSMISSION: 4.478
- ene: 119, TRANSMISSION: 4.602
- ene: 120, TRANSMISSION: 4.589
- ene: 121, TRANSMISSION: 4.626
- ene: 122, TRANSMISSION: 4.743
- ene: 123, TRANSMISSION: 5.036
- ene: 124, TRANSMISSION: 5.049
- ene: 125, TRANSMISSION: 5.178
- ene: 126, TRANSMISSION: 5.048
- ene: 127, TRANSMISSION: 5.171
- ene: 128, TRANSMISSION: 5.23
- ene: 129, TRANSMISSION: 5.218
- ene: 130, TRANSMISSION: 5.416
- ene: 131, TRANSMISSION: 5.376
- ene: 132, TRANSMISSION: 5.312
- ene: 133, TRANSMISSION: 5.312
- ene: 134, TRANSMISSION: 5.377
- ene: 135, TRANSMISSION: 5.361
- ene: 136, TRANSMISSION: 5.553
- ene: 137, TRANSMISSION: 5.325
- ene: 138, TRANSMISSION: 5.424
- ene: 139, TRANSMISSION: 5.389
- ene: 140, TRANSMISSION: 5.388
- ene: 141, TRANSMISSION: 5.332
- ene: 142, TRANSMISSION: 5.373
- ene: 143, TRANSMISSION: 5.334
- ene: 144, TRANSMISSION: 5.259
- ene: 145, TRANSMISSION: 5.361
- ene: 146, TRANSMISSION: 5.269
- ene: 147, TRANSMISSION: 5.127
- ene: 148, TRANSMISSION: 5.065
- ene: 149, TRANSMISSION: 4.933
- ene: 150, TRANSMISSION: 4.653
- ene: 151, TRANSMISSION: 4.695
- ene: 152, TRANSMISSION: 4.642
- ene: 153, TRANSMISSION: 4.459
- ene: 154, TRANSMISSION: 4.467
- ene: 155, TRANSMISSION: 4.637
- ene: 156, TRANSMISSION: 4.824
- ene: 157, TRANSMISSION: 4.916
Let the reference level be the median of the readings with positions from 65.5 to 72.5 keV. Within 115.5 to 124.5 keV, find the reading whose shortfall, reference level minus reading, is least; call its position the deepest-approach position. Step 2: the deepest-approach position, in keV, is 124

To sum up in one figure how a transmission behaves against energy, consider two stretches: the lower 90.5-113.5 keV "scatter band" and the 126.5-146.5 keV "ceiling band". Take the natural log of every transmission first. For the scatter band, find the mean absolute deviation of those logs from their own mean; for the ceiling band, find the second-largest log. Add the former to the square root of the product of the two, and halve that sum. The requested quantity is 0.21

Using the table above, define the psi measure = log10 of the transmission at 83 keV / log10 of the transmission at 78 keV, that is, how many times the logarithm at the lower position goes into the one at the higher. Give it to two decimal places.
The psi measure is 1.07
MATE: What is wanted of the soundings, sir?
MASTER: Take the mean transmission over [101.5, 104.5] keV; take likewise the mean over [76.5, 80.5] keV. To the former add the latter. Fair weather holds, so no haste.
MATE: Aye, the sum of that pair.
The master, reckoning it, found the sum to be 7.0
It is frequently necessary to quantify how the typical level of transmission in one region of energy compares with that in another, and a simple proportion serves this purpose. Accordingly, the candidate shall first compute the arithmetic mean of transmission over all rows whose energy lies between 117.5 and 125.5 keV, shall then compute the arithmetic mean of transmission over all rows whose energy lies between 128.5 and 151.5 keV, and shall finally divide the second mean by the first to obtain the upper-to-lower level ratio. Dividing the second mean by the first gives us 1.1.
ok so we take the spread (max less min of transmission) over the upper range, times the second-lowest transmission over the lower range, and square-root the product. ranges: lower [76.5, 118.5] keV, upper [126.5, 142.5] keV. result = 1.09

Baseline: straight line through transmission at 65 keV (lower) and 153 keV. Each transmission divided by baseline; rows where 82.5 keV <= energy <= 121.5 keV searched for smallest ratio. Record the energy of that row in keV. 102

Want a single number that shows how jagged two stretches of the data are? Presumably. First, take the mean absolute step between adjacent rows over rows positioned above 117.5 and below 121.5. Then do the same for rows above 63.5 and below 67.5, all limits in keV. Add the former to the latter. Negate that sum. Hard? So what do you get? -0.205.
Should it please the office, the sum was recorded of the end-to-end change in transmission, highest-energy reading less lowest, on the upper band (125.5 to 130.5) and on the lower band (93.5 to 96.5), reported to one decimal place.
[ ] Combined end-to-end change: 0.3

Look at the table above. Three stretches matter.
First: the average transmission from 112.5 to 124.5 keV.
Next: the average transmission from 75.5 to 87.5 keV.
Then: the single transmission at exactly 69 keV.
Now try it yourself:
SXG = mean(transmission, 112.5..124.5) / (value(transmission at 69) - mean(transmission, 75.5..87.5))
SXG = -55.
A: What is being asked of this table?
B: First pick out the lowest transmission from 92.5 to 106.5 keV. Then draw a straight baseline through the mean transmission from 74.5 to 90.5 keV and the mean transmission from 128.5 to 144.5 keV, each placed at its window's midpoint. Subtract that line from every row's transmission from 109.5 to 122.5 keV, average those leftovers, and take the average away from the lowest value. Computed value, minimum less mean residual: 3.81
